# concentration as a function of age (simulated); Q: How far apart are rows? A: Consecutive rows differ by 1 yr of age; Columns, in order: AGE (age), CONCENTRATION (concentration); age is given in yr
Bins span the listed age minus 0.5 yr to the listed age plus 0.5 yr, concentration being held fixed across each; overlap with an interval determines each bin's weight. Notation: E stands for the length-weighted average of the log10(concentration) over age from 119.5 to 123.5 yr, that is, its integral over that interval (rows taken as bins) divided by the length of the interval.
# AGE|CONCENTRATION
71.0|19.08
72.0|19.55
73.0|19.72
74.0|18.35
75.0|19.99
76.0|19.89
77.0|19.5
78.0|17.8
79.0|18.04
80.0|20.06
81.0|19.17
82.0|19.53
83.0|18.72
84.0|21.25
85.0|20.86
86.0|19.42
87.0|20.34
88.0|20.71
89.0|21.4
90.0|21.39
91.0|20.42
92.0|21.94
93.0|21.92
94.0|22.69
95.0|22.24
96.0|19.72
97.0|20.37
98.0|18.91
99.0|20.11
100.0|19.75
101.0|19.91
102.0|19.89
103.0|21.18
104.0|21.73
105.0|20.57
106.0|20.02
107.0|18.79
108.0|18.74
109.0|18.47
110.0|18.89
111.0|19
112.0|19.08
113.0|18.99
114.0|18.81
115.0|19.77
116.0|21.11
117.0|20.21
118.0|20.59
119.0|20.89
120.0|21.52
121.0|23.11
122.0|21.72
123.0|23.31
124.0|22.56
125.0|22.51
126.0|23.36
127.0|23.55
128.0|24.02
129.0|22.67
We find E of 1.35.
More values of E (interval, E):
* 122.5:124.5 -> 1.36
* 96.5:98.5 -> 1.29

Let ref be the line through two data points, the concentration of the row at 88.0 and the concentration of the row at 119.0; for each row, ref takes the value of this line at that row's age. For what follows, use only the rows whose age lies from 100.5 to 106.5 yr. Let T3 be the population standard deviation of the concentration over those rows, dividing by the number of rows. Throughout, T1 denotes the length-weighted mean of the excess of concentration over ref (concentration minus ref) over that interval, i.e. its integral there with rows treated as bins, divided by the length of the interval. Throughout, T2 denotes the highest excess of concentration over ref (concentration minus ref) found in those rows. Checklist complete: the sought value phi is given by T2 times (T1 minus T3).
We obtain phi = -0.9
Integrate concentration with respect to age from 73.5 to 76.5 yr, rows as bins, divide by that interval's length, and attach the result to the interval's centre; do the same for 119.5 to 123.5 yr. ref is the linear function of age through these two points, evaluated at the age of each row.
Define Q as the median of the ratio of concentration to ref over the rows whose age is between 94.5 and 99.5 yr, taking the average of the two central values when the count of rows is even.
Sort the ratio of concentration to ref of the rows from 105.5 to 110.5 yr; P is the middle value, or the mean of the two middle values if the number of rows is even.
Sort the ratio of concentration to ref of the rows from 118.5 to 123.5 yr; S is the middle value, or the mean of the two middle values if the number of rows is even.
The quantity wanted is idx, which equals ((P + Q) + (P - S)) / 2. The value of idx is 0.87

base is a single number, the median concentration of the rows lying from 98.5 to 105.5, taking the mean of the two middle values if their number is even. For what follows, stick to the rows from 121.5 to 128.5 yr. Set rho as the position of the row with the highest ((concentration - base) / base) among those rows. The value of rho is 128.0 yr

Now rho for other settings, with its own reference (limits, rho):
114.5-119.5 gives 116.0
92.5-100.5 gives 94.0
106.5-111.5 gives 111.0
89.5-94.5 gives 94.0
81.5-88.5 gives 84.0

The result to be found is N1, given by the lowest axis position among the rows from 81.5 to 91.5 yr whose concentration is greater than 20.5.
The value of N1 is 84.0 yr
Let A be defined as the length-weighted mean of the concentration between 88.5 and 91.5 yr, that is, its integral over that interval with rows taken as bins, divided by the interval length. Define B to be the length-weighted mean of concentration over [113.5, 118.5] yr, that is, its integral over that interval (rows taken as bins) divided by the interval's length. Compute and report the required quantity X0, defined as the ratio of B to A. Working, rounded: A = 21.1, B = 20.1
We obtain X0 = 0.95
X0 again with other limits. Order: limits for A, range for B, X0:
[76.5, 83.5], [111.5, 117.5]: 1.04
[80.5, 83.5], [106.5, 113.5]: 0.98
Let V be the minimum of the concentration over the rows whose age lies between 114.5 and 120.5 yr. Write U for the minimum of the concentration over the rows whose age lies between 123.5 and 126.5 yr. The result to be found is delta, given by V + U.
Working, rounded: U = 22.51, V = 19.77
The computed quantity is 42.3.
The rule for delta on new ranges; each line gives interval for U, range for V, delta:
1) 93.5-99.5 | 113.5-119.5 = 37.7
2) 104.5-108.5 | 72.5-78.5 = 36.5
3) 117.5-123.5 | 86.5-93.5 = 40.9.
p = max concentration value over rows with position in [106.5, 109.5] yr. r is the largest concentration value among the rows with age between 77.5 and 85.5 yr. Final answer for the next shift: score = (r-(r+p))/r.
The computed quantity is -0.88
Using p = 18.79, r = 21.25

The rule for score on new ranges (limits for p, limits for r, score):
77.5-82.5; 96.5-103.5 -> -0.95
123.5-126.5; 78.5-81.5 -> -1.16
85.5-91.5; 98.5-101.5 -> -1.06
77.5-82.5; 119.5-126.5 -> -0.86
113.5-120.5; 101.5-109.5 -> -0.99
